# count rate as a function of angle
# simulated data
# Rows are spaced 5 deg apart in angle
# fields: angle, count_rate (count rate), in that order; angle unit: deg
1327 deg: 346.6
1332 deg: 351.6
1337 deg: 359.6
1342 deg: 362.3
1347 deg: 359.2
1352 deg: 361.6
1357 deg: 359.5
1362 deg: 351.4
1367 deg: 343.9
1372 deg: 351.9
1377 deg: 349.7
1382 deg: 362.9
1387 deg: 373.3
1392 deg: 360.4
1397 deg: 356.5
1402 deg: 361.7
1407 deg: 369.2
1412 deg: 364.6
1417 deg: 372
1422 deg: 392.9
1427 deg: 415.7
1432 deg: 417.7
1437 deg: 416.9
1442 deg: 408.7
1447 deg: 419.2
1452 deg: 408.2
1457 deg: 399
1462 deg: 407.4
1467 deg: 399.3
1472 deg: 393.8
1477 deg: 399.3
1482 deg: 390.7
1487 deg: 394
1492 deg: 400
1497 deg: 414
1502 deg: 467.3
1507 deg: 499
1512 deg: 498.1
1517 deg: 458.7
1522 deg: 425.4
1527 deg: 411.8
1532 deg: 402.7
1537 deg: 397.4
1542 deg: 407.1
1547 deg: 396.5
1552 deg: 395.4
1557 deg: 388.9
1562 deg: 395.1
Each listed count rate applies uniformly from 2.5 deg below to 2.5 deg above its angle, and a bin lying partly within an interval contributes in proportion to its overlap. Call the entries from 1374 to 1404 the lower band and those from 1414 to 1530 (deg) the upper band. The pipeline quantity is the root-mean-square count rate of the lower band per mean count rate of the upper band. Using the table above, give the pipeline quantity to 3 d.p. 0.864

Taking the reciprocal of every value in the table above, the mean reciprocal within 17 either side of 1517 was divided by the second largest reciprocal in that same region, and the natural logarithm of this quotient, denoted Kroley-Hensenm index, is -0.09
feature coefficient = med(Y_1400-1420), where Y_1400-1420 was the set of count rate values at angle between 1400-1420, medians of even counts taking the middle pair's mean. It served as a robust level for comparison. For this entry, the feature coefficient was 367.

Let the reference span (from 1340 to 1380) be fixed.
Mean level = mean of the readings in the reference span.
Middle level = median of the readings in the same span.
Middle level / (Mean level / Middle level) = 356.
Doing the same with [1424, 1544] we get 398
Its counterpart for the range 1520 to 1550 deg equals 403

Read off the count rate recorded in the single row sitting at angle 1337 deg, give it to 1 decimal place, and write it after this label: 359.6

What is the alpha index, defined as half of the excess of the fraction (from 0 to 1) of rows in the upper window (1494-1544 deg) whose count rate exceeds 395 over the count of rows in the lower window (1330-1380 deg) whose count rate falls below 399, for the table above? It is -4.5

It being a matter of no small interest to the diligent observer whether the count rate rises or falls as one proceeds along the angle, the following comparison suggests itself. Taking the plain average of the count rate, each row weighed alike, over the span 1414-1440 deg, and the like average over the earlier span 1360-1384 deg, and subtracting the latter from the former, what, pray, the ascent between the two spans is 51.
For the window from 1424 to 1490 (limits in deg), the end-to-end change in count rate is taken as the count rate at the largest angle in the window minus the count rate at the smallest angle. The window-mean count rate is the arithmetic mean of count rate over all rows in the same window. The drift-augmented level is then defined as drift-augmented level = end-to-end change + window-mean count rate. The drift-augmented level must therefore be 384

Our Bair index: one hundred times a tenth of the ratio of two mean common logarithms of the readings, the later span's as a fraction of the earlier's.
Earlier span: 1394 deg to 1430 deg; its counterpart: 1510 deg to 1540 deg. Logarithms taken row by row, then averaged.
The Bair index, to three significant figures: 10.2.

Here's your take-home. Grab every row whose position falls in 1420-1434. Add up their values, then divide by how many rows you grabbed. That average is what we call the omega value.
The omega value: 409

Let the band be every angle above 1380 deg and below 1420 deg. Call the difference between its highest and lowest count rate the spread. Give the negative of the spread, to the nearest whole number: -17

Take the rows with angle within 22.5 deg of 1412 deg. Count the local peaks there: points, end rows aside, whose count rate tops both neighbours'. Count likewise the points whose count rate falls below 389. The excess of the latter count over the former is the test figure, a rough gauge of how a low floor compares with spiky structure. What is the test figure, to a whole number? 5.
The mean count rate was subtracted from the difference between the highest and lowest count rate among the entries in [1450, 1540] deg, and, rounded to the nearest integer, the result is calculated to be -312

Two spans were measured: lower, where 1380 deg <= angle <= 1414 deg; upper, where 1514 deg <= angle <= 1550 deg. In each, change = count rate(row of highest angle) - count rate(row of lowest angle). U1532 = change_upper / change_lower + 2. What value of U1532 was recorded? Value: -35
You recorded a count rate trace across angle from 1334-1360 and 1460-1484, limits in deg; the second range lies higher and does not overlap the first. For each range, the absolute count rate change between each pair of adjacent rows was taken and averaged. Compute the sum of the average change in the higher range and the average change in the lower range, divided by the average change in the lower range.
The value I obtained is 3.7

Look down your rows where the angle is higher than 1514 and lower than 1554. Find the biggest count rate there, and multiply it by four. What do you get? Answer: 1835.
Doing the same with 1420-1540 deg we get 1996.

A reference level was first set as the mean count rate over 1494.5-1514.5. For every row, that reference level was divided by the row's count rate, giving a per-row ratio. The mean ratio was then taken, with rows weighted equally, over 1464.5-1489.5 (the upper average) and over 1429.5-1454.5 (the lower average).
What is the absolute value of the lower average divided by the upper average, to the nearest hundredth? 0.95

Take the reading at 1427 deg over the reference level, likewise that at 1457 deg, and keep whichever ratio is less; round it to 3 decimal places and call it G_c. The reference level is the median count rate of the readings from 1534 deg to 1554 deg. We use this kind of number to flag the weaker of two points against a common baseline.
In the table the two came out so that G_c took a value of 1.005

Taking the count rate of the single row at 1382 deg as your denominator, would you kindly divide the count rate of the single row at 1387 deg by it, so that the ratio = 1.03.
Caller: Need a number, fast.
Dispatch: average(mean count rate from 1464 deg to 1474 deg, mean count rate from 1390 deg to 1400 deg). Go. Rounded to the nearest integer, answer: 378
